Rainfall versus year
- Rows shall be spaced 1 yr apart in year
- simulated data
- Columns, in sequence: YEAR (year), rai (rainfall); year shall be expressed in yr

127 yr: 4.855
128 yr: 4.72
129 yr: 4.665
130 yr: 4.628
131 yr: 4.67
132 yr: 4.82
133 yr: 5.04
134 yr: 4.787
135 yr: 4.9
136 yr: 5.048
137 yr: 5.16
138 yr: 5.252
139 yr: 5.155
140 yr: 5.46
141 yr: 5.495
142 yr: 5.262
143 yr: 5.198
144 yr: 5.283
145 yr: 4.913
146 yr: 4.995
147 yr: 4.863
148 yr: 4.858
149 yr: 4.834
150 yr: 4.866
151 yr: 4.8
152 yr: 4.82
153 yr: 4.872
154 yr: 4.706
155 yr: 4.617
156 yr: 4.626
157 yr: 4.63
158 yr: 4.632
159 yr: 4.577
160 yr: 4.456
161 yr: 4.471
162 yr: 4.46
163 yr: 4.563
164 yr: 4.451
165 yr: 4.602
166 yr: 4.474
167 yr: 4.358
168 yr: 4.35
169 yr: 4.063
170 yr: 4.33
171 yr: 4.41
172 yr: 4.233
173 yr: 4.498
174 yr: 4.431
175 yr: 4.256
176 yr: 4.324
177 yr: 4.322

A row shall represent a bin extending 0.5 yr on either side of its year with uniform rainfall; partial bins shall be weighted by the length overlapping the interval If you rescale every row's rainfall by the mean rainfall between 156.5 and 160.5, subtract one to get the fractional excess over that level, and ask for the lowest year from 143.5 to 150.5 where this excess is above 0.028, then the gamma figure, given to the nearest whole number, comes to 144 yr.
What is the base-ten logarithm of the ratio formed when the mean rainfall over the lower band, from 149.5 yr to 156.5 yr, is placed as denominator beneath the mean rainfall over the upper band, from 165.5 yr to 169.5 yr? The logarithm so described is -0.04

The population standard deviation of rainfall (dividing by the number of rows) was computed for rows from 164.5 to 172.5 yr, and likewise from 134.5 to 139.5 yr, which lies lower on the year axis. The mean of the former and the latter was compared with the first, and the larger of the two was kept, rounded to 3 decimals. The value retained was 0.150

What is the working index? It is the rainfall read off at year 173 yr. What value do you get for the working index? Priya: 4.498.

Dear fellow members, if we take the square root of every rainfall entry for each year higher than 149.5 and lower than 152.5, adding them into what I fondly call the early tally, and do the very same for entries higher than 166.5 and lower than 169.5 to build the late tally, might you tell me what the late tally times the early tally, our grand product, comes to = 40.8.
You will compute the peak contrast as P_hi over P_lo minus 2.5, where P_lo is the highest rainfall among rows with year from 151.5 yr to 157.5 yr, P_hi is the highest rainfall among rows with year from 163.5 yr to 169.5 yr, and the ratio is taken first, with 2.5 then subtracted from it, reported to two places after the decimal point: -1.56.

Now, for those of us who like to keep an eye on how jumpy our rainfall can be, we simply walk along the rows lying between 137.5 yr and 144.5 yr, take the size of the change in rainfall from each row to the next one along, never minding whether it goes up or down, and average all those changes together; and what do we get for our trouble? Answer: 0.14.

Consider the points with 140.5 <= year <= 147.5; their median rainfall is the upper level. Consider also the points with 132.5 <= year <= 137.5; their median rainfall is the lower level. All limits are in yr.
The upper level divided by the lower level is 1.03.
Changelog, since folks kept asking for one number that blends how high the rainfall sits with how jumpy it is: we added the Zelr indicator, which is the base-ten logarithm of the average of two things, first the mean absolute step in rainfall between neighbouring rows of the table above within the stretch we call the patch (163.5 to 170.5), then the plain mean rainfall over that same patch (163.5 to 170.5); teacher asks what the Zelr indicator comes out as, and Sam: 0.36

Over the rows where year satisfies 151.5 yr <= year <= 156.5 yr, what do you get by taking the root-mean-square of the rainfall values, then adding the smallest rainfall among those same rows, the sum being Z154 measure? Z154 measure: 9.3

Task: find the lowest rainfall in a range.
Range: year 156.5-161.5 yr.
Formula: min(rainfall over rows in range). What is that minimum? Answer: 4.456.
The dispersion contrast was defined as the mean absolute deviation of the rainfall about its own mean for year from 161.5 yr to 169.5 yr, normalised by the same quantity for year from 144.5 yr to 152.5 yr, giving 2.8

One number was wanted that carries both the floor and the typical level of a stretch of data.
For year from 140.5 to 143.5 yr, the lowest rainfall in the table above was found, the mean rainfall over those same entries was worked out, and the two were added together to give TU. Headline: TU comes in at 10.5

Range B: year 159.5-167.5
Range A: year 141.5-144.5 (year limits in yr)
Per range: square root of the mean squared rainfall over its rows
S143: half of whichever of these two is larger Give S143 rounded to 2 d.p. 2.62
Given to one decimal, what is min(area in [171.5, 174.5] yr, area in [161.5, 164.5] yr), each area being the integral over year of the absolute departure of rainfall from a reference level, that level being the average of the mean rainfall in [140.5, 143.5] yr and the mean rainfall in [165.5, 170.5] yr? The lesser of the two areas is 1.0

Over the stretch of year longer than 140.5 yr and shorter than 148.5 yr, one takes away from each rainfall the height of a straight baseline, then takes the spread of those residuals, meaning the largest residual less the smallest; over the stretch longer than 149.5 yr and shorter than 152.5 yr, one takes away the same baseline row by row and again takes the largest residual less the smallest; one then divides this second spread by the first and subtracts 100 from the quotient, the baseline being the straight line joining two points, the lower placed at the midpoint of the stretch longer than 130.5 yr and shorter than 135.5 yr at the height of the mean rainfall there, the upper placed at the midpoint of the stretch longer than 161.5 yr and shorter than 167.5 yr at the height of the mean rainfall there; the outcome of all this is -99.9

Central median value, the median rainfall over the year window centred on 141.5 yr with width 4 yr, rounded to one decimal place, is 5.4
